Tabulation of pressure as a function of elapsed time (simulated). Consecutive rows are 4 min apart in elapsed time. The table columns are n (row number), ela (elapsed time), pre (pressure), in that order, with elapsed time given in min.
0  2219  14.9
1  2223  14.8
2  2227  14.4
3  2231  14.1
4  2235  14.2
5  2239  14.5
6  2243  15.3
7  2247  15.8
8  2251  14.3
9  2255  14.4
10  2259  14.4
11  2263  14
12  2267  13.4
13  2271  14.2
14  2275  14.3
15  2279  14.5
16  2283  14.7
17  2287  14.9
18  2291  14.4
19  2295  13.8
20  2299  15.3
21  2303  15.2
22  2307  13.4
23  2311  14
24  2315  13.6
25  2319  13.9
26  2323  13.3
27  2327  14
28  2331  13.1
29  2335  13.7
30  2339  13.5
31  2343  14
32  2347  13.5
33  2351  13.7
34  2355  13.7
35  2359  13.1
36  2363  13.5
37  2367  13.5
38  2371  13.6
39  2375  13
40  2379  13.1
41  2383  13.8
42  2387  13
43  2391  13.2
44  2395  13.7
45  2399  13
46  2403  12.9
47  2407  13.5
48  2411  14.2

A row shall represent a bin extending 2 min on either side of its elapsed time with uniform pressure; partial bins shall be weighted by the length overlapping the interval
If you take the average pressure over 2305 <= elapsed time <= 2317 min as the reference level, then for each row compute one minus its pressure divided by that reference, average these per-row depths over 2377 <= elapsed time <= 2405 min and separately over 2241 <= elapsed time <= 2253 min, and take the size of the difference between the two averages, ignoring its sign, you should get 0.14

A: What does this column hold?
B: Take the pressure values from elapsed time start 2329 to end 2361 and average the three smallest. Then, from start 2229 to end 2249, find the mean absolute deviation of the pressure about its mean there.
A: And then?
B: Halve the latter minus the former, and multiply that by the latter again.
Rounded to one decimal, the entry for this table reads -3.9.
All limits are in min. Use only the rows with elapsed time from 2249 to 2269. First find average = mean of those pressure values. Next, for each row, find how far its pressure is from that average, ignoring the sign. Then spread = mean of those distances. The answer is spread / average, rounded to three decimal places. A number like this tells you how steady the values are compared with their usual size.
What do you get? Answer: 0.023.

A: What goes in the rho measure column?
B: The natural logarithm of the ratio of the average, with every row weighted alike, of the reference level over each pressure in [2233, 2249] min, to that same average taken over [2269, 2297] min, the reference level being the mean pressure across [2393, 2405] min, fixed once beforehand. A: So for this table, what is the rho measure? -0.036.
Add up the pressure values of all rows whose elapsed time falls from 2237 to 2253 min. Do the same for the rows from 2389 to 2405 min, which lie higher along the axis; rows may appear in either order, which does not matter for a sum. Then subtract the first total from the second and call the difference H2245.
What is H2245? -7.1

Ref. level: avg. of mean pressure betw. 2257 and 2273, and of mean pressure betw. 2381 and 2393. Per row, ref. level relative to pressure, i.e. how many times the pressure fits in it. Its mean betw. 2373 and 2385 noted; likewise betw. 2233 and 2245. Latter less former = -0.096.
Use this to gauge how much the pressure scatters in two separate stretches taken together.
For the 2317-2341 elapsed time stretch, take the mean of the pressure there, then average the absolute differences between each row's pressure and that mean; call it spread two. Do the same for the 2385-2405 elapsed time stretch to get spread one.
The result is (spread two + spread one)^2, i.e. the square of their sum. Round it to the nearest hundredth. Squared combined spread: 0.27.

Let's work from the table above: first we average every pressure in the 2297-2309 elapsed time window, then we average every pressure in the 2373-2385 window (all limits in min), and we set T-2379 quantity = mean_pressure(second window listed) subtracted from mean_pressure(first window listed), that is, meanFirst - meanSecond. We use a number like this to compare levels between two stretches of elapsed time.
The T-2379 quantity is 1.3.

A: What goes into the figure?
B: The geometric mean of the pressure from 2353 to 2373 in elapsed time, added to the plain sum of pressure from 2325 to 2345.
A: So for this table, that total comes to 81.8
